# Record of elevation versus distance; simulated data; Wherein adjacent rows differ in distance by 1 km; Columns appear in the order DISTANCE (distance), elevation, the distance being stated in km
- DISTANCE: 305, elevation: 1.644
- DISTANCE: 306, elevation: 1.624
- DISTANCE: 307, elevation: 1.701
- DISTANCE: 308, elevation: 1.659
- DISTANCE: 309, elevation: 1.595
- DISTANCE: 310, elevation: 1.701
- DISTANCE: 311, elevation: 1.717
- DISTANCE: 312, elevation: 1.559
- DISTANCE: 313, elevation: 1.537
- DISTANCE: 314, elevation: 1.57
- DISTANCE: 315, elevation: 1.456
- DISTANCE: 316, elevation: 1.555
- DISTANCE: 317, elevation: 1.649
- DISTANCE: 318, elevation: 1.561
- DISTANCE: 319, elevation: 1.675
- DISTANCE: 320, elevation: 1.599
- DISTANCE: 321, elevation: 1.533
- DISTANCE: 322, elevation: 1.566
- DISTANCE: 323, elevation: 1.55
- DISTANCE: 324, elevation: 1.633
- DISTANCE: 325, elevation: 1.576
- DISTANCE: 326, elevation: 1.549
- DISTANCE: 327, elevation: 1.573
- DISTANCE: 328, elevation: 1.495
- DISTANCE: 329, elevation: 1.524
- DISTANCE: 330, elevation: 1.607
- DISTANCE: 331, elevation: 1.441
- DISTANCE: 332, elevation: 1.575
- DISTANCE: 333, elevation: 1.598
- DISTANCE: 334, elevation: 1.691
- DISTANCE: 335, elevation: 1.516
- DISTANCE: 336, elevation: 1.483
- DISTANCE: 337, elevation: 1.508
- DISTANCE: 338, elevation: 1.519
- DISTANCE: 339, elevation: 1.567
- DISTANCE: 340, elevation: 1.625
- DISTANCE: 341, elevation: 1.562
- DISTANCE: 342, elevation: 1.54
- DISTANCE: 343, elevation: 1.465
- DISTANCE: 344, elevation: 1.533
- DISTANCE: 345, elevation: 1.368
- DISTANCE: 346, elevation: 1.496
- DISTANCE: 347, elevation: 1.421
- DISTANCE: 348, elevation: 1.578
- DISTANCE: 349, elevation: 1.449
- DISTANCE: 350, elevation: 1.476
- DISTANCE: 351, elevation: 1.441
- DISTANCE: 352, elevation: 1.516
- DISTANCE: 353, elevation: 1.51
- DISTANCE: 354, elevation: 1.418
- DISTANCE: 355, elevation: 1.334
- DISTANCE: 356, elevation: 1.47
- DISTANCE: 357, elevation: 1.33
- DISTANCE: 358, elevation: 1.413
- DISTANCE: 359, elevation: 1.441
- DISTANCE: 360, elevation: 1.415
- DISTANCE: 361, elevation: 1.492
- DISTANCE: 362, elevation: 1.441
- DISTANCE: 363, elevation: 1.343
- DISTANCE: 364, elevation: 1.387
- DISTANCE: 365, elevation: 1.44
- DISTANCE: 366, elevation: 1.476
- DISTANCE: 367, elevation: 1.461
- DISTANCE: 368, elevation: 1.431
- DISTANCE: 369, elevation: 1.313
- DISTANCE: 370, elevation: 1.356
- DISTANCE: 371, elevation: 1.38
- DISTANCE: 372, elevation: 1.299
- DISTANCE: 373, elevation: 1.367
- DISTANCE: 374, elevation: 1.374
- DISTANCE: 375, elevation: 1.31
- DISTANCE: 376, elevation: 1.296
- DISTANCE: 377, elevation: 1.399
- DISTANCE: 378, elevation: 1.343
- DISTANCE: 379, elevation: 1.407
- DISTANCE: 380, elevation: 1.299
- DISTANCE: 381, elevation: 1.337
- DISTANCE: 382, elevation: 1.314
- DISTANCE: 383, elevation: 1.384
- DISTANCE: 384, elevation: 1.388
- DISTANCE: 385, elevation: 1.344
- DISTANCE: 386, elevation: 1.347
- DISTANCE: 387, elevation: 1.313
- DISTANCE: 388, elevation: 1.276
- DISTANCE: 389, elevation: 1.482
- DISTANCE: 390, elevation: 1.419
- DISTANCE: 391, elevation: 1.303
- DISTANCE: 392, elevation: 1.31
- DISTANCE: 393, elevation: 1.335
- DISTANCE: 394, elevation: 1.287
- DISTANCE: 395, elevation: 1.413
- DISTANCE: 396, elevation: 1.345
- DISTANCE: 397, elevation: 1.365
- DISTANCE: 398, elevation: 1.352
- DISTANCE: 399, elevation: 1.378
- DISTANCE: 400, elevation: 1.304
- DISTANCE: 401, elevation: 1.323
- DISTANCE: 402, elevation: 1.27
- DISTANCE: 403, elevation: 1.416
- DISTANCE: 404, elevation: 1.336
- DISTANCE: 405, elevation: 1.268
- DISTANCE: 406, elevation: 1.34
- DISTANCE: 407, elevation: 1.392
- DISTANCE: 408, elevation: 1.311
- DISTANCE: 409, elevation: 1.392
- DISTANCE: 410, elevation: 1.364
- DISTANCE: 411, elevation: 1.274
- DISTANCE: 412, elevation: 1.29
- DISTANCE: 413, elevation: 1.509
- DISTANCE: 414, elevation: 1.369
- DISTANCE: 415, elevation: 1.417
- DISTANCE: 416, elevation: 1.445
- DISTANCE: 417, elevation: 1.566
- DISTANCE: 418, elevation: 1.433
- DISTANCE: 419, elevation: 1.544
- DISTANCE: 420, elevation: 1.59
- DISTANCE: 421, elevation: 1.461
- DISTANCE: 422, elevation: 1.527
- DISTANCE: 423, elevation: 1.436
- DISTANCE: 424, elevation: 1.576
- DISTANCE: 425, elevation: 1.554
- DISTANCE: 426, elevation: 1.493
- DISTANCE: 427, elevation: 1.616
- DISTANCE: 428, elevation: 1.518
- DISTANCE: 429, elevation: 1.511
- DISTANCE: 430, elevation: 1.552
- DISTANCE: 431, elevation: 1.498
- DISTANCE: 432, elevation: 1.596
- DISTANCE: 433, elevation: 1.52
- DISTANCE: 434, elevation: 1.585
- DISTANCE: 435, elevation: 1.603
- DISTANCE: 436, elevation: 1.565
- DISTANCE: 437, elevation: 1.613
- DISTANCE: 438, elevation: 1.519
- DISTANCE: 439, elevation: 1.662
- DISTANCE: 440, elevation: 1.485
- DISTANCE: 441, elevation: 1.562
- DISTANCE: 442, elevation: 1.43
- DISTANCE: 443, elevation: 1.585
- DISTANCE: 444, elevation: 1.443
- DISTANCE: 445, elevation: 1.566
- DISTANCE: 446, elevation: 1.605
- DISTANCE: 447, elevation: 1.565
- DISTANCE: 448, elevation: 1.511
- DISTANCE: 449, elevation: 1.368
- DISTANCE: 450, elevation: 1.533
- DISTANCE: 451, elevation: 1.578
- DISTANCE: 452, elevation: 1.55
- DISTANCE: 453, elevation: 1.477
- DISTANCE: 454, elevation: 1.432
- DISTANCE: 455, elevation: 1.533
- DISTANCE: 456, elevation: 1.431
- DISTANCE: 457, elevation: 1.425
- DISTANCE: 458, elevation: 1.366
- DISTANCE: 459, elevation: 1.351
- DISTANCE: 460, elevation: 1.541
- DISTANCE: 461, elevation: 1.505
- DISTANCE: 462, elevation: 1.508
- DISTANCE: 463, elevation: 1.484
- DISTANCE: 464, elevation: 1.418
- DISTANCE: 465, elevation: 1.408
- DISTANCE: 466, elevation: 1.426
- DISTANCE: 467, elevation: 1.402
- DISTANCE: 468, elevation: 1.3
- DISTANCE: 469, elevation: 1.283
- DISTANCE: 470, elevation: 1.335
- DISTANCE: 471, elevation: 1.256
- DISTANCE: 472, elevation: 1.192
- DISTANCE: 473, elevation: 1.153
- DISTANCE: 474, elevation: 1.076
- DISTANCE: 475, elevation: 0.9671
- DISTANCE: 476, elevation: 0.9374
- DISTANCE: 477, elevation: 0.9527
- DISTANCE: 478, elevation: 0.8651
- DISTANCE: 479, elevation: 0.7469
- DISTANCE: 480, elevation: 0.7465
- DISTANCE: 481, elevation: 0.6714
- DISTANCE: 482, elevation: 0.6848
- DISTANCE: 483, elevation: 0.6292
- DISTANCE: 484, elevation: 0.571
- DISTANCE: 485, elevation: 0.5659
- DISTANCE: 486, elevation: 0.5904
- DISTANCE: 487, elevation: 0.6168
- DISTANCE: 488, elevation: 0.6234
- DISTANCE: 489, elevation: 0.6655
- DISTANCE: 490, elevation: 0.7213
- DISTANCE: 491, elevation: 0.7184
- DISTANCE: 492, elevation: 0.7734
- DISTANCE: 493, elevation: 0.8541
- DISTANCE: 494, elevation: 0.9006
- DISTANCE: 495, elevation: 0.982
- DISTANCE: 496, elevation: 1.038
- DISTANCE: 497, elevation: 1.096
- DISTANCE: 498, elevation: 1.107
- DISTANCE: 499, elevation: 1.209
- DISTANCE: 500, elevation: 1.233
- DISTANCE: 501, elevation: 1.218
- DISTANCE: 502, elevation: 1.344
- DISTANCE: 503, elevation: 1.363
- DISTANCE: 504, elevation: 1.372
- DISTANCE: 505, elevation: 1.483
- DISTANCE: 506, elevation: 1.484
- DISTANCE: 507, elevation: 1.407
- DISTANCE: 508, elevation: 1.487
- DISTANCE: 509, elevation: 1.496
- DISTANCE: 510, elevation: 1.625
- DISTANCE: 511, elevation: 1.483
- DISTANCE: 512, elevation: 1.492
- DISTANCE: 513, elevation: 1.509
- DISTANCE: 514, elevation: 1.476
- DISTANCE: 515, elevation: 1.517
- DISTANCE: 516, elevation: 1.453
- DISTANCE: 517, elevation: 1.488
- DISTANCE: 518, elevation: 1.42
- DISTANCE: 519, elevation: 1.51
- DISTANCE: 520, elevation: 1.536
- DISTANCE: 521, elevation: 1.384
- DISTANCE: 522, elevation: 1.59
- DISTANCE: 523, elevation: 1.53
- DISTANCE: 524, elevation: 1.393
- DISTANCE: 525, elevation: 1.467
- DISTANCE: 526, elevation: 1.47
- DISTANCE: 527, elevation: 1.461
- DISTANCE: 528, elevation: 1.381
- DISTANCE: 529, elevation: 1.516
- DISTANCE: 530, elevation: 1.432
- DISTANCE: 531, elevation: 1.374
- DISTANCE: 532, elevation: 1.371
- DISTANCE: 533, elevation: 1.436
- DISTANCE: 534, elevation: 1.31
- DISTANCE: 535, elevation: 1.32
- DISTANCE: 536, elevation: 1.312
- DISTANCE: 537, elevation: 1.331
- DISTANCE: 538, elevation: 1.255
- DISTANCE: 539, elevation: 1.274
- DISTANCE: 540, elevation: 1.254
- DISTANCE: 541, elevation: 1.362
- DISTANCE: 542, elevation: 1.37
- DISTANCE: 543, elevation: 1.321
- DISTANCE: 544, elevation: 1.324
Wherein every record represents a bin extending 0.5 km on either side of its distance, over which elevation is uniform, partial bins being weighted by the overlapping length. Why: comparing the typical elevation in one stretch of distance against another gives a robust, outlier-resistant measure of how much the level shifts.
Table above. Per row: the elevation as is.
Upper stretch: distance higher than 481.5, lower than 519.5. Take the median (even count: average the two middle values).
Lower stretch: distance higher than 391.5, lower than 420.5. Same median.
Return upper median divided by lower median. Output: 0.90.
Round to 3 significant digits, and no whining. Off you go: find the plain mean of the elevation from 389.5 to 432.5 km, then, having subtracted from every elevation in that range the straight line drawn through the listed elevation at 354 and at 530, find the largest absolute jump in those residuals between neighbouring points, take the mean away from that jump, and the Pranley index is -1.20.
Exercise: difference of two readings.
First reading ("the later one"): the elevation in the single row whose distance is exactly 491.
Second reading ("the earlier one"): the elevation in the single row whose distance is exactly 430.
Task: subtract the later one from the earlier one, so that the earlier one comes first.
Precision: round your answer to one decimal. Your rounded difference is 0.8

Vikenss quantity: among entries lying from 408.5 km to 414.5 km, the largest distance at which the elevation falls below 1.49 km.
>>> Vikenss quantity 414 km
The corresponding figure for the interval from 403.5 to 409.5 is 409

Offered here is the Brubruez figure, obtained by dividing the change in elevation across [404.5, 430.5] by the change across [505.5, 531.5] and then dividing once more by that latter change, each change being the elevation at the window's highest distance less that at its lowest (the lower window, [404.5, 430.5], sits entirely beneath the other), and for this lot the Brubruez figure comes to 23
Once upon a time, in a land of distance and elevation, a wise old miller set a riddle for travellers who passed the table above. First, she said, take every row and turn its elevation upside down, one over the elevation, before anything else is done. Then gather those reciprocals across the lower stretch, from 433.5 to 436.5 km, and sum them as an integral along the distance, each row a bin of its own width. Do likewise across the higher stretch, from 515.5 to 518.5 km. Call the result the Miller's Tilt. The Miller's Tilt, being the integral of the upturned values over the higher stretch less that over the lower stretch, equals 0.17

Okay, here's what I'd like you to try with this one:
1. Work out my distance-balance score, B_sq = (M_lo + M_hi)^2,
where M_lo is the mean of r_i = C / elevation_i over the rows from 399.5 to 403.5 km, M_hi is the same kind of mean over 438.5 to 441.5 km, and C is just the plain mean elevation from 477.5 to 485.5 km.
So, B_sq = 0.91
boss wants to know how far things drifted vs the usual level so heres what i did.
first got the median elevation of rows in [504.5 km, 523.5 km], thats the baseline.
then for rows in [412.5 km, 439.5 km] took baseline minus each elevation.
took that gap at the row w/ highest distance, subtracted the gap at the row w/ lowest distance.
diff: -0.153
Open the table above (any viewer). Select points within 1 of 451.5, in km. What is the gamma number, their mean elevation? 1.56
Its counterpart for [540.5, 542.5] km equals 1.37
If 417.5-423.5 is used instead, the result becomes 1.50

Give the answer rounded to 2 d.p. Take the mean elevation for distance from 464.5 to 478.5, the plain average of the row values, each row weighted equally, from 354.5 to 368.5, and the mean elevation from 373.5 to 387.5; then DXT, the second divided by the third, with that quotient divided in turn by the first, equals 0.89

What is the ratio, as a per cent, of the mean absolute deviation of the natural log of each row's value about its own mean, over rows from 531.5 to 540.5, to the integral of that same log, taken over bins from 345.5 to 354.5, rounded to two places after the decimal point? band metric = 0.88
